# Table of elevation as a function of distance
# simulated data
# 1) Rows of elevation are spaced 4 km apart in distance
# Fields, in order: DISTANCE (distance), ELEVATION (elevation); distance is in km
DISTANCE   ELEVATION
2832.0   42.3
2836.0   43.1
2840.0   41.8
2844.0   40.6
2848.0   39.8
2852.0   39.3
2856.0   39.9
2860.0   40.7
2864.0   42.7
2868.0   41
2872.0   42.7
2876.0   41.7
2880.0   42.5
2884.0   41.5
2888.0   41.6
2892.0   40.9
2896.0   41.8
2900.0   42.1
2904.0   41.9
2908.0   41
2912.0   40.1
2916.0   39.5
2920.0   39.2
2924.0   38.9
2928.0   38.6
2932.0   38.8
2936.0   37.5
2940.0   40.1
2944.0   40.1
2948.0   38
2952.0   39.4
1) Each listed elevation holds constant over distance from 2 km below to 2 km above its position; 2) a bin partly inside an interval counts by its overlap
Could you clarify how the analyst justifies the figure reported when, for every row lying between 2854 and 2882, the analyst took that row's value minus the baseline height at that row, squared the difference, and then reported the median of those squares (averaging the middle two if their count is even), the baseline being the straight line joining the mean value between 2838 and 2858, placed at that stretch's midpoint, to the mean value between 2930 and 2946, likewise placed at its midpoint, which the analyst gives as 3.2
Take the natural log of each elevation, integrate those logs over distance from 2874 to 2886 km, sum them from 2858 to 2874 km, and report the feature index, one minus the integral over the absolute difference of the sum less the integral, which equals -0.50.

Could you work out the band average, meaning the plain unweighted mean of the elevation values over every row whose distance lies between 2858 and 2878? 41.8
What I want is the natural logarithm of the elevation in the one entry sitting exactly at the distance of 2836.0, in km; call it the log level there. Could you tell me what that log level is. 3.76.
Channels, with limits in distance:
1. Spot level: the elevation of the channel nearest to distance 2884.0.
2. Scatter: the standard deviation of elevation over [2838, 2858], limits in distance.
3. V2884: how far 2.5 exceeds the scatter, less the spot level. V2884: -40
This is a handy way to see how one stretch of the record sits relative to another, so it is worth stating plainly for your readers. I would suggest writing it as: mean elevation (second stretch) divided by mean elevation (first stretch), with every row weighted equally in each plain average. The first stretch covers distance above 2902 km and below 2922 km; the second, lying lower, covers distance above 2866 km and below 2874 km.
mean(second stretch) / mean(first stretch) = 1.04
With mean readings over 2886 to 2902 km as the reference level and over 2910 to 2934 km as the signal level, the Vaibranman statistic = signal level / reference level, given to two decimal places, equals 0.94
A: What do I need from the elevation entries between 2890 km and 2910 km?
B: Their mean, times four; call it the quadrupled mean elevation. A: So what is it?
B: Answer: 166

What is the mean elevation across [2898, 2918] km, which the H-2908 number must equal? 40.9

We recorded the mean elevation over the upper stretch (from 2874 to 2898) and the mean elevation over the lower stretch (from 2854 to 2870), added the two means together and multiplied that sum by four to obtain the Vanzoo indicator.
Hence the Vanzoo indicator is 331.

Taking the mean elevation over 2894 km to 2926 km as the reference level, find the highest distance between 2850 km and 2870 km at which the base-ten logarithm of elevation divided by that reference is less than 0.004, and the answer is 2860.0 km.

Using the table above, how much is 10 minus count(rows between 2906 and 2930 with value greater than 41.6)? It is 10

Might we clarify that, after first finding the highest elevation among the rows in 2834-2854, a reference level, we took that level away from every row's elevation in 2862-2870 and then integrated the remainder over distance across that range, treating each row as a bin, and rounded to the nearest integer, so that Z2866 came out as -10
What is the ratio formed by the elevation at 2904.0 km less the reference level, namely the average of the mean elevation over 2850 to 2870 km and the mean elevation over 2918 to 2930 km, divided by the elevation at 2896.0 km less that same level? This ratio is 1.1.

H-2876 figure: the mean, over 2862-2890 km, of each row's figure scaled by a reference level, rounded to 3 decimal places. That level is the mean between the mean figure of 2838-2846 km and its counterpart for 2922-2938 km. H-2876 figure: 1.054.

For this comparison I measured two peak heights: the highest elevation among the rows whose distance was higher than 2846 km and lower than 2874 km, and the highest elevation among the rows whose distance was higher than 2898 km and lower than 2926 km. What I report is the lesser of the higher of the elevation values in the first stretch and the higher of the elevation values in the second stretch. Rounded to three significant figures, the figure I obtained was 42.1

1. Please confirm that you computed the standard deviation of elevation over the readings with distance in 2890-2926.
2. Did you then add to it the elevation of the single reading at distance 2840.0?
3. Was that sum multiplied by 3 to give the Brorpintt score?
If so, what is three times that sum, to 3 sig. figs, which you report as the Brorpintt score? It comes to 129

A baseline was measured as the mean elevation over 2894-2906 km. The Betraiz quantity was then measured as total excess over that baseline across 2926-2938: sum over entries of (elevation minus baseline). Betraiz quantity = -11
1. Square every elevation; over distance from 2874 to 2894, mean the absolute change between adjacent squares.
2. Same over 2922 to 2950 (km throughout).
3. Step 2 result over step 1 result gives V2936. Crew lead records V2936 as 1.5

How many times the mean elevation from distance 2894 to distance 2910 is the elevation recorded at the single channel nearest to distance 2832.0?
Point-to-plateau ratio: 1.01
